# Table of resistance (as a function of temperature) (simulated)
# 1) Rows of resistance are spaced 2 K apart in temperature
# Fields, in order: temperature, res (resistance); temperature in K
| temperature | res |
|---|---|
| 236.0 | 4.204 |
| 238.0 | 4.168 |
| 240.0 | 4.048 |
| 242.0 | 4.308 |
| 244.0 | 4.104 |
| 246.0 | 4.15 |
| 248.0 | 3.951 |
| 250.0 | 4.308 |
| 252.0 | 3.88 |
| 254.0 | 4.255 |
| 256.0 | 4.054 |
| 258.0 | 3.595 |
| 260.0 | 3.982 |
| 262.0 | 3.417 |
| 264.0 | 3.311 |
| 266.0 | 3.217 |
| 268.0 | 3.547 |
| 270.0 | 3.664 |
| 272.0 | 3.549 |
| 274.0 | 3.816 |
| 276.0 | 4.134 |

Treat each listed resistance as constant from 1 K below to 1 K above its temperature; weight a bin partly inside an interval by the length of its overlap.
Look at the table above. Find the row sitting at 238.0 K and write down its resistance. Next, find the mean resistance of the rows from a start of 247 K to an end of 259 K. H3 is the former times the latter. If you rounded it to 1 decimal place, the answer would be 16.7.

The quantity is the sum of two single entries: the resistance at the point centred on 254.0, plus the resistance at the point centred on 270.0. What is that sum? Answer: 7.92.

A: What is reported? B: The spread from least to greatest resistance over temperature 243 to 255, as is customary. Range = 0.43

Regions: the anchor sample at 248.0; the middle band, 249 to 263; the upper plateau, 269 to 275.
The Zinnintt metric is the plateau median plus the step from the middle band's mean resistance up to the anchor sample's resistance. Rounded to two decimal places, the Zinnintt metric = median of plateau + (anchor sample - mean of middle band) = 3.69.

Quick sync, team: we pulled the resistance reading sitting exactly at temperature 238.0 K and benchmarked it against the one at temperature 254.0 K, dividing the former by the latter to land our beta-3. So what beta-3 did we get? 0.98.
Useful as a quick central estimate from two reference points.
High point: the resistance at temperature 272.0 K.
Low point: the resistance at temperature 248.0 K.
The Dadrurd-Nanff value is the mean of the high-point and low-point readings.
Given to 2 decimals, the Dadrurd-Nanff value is 3.75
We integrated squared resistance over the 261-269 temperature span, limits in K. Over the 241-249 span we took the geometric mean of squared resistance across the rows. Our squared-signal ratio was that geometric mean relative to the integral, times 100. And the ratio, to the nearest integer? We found 19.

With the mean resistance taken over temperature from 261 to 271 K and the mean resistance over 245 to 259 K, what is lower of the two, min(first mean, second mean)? 3.4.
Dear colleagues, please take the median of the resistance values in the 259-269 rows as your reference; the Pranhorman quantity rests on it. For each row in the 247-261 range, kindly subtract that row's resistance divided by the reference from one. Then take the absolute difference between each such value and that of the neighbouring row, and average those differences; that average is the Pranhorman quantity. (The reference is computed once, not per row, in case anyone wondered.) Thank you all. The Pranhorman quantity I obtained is 0.108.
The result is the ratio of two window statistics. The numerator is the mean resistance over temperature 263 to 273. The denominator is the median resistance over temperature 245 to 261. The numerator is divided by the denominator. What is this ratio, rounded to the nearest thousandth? 0.861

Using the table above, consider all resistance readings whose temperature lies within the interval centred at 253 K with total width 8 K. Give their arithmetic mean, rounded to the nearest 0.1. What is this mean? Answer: 4.1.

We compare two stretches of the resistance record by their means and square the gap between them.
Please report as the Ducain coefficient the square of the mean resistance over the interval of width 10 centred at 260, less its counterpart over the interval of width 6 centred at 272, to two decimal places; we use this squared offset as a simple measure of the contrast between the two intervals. 0.00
